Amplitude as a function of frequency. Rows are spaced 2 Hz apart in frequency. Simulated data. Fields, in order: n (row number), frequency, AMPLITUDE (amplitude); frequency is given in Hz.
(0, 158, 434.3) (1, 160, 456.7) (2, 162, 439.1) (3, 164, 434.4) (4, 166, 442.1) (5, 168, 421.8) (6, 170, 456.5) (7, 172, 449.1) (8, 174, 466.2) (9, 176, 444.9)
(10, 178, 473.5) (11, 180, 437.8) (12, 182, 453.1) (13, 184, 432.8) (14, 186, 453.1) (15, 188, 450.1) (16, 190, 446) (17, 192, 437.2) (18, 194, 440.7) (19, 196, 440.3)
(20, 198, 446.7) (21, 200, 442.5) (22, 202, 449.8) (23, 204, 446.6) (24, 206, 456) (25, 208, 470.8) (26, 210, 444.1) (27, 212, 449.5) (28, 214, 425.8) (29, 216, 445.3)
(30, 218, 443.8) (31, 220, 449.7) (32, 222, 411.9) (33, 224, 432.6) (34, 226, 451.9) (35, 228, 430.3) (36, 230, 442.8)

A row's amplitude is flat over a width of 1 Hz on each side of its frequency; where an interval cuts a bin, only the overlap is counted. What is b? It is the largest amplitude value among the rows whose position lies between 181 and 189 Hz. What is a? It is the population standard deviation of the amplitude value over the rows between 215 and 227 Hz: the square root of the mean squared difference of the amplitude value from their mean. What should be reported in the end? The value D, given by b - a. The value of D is 439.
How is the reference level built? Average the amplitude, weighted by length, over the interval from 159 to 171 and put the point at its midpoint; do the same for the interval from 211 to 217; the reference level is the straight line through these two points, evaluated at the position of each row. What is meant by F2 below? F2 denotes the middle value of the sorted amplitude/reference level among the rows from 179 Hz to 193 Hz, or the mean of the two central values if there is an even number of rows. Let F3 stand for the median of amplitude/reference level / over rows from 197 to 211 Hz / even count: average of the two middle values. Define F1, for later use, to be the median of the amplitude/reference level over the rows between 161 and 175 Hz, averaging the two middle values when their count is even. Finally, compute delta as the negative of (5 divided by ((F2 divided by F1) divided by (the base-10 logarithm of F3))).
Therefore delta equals -0.029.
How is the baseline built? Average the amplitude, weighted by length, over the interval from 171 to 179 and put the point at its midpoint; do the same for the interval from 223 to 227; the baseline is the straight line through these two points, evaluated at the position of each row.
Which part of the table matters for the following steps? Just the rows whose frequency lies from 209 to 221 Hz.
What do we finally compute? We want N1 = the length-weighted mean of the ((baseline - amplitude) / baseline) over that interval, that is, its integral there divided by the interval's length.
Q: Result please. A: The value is 0.005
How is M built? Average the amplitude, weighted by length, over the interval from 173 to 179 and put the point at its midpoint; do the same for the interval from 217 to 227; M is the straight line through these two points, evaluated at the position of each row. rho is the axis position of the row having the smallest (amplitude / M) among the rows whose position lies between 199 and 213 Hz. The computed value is 200 Hz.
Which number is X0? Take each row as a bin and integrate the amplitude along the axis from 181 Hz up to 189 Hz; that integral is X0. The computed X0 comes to 3578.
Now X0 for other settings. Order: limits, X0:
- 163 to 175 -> 5340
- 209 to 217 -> 3529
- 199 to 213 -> 6319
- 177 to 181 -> 1823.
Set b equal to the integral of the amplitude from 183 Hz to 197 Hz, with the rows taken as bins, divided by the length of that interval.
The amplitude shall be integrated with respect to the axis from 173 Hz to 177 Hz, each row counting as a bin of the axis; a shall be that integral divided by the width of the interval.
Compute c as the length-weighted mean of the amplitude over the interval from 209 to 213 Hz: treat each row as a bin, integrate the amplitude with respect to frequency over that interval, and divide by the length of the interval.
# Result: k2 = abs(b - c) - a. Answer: -451.6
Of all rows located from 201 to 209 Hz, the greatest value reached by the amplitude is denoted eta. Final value 470.8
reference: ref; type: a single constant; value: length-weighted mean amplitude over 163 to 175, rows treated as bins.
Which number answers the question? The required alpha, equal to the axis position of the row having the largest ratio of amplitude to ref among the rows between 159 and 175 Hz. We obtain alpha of 174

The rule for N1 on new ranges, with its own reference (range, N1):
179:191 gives 0.021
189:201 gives 0.022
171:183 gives 0.008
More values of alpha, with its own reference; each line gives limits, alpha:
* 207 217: 208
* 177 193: 178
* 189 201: 198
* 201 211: 208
